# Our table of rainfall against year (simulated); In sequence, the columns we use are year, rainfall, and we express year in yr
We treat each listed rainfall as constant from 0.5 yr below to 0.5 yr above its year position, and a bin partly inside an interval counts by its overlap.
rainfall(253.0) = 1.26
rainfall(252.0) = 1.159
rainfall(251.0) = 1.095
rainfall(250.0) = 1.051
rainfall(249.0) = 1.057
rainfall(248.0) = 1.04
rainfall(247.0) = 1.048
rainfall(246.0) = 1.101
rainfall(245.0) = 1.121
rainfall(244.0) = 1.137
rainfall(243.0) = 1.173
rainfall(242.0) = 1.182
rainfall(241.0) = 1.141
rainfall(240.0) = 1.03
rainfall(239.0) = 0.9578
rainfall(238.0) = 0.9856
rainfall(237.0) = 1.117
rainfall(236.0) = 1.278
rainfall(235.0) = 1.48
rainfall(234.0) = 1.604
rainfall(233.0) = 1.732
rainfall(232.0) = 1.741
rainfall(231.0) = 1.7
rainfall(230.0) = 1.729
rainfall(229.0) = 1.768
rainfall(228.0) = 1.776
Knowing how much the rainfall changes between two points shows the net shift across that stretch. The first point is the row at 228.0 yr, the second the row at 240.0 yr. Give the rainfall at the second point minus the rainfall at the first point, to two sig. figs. -0.75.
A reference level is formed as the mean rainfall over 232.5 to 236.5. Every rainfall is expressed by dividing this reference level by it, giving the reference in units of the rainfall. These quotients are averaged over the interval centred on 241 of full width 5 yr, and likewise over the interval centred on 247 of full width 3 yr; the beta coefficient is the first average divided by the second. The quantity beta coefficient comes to 0.98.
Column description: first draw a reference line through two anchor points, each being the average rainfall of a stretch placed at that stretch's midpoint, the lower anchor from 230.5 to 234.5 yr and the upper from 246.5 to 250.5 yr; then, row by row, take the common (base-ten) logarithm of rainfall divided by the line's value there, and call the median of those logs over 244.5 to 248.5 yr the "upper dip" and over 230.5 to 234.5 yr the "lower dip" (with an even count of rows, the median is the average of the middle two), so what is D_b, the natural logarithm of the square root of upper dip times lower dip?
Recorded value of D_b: -5.6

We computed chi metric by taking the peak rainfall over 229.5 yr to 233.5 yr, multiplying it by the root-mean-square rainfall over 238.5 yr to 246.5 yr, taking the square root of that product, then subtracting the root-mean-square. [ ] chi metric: 0.28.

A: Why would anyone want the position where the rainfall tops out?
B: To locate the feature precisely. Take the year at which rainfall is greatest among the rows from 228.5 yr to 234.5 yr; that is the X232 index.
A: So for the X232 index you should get 229.0 yr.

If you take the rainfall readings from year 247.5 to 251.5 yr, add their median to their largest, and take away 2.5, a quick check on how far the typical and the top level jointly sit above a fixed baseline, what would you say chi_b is -0.35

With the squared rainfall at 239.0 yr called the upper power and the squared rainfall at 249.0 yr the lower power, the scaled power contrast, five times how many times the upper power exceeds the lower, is 4.1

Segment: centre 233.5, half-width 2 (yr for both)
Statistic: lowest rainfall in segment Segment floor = 1.48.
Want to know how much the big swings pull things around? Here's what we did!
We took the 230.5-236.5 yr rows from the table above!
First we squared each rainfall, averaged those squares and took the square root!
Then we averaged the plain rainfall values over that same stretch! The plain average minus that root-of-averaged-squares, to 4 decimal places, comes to -0.0086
